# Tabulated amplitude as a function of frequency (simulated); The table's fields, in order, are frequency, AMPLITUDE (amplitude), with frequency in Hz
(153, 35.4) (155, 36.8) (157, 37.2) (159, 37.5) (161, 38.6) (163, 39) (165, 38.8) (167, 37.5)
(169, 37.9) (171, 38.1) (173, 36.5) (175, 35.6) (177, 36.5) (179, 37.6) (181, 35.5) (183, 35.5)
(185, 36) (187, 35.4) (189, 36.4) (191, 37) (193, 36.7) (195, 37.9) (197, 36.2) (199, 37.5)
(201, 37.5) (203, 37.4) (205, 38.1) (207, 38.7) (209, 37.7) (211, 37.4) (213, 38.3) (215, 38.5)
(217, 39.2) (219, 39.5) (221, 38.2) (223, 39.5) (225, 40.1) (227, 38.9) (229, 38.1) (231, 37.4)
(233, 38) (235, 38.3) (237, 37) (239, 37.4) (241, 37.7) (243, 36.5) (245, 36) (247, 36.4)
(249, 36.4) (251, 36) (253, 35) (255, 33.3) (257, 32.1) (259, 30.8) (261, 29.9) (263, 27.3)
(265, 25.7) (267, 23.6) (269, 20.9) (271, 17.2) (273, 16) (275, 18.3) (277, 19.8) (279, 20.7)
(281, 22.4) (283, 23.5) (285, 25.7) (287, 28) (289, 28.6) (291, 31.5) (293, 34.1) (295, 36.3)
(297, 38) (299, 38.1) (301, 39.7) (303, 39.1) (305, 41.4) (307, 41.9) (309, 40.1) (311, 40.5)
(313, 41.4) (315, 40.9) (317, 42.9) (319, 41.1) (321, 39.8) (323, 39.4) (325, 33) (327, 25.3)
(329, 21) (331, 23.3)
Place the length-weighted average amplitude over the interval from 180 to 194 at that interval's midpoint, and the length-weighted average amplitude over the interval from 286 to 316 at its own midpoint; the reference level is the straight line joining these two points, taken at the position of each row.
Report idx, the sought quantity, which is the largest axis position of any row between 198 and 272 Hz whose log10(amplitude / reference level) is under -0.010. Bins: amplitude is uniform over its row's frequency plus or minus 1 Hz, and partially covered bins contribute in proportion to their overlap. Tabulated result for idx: 271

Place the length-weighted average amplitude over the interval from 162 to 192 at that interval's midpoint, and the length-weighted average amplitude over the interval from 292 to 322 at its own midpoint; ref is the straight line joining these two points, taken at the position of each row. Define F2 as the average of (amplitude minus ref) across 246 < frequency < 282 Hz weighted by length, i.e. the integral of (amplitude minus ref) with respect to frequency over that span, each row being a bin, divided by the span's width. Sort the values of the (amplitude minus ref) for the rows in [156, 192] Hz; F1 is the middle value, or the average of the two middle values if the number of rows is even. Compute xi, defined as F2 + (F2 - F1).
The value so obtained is -24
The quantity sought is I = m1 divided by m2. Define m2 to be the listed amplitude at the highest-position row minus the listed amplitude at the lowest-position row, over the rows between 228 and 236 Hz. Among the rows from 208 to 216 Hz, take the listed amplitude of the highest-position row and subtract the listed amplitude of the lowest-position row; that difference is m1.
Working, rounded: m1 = 1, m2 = 0.2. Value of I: 4.0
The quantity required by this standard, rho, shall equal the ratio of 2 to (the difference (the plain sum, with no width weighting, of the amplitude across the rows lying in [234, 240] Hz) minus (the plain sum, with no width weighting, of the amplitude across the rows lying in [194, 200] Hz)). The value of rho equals 1.82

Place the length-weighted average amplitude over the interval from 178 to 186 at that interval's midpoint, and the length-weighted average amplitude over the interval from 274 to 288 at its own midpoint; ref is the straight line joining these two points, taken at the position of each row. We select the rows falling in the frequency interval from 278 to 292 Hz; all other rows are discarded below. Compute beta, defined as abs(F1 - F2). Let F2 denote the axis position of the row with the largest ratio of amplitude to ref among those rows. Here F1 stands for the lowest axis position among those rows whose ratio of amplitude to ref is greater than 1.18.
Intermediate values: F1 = 287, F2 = 291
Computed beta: 4 Hz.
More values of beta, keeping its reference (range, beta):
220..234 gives 4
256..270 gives 0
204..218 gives 10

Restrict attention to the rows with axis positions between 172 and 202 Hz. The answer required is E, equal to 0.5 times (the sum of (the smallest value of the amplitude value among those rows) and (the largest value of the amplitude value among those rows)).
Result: 37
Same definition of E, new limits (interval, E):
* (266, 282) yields 20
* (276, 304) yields 30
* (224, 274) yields 28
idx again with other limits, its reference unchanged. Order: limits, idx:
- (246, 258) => 257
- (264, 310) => 295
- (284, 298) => 295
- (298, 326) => 325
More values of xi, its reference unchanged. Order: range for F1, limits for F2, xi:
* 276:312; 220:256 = 2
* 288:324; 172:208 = -1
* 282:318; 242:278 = -20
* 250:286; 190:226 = 15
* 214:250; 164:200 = 0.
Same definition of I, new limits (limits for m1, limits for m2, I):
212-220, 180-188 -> -12.0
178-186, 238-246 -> 1.1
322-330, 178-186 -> 11.5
